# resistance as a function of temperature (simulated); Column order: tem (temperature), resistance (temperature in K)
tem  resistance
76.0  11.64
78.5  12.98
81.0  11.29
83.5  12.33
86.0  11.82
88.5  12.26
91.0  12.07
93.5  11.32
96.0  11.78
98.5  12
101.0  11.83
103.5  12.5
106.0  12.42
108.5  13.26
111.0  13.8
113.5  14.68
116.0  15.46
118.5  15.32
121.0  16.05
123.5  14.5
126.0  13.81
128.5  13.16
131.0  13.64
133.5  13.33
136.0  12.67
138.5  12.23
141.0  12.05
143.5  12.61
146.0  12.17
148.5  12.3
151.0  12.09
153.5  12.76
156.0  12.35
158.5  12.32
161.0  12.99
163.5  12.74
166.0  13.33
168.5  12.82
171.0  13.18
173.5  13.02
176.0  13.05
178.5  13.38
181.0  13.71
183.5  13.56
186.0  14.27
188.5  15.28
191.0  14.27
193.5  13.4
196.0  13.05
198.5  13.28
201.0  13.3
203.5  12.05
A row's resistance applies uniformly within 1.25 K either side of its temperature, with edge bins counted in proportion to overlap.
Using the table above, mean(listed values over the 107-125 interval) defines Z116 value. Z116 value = 14.7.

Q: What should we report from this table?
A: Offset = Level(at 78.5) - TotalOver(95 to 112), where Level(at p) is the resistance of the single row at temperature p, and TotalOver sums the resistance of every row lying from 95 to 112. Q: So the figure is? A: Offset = -75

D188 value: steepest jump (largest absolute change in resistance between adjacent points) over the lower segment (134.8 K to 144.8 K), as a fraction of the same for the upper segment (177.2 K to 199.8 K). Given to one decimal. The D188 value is 0.6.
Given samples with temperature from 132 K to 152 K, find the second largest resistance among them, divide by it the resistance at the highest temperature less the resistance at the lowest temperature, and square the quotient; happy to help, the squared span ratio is 0.010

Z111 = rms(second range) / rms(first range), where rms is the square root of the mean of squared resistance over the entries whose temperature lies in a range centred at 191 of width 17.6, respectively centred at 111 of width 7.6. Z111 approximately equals 1.00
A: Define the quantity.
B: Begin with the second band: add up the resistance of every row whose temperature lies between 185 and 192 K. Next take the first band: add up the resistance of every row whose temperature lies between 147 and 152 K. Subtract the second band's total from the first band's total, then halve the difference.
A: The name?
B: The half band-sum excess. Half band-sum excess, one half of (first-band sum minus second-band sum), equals -9.7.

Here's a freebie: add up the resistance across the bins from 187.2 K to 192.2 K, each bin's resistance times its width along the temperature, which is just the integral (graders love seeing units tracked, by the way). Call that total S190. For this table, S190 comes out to 74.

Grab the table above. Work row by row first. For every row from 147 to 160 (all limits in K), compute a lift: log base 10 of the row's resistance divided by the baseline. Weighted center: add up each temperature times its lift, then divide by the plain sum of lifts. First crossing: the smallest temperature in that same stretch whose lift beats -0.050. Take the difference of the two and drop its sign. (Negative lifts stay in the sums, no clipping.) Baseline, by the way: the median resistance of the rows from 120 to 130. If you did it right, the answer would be 0.1 K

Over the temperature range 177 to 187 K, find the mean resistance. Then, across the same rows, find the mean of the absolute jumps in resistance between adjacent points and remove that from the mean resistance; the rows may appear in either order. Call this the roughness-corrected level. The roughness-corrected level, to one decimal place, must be 13.3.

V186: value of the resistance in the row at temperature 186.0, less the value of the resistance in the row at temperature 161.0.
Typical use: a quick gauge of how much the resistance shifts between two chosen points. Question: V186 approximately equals 1.3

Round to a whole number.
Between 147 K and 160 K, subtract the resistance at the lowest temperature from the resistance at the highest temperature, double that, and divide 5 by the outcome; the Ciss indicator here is 125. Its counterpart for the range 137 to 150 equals 36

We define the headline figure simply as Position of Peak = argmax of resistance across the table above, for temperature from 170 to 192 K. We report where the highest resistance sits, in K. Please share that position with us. 188.5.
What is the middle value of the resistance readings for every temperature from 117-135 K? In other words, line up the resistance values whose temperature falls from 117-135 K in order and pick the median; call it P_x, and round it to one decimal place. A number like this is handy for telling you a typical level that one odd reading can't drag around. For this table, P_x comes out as 13.8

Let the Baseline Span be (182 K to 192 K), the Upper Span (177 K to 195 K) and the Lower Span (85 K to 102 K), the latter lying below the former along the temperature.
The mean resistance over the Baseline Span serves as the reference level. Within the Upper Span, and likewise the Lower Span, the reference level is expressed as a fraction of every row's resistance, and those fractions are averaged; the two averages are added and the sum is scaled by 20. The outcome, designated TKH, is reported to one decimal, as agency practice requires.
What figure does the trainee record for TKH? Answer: 44.7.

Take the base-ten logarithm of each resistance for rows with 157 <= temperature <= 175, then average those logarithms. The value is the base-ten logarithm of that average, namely 0.046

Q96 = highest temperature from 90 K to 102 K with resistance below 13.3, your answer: 101.0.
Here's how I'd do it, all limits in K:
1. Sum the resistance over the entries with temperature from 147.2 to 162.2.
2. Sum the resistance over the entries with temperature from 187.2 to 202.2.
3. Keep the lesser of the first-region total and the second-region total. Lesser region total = 74.8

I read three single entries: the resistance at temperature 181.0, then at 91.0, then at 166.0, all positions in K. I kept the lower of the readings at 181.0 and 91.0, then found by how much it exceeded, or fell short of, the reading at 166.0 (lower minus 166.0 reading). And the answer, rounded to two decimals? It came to -1.26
